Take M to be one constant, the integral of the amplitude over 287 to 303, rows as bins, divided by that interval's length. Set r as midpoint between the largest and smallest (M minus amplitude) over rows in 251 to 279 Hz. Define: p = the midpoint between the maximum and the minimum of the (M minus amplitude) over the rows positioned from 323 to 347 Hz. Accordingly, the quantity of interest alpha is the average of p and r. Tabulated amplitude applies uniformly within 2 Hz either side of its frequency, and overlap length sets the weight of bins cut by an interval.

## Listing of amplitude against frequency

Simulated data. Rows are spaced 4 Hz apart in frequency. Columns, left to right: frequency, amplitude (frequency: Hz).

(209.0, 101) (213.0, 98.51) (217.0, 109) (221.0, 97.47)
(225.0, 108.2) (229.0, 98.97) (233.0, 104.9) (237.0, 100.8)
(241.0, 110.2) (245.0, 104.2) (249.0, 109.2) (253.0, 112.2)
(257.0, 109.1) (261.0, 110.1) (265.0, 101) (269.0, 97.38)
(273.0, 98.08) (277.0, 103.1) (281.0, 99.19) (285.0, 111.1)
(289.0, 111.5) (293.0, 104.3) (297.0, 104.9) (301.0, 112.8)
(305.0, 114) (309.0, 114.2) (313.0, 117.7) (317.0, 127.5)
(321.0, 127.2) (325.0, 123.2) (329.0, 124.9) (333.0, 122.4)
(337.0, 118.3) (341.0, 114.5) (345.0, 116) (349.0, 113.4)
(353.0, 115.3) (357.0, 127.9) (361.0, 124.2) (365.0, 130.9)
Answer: -3.9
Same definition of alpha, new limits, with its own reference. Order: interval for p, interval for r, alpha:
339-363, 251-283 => -4.3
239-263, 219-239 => 2.9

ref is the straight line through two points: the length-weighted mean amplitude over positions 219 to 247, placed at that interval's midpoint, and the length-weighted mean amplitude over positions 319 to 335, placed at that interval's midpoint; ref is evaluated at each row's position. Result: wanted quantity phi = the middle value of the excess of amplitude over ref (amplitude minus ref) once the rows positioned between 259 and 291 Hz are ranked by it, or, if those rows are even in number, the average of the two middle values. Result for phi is -10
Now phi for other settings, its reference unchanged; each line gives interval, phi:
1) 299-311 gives -6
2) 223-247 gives 0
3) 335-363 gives -12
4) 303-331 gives -1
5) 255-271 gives -5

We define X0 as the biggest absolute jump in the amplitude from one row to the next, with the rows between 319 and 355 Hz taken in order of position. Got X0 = 4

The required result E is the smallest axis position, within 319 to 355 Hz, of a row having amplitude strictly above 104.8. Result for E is 321.0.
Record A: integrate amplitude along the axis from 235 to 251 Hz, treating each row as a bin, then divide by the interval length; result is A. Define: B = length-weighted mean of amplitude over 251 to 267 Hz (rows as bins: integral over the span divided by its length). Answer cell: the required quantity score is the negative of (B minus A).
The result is -2.0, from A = 106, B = 108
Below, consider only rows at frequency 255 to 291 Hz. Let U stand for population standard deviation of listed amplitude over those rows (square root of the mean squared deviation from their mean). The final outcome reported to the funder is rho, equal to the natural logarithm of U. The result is 1.72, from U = 5.6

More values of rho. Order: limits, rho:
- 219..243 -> 1.55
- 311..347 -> 1.52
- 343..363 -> 1.73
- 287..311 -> 1.42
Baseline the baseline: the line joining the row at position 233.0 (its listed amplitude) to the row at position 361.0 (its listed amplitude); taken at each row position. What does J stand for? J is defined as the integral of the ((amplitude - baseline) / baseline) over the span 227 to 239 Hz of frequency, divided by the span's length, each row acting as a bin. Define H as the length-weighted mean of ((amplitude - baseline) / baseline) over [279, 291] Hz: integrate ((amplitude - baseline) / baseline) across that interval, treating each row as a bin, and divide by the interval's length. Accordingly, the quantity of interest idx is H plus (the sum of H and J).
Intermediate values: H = -0.05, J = -0.032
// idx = -0.13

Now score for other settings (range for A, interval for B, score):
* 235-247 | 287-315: -6.3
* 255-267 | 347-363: -13.5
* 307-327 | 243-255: 13.4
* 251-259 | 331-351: -6.3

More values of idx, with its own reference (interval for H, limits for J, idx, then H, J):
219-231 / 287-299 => -0.10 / -0.02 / -0.062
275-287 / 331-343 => -0.16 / -0.07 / -0.018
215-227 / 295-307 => 0.00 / 0.02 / -0.040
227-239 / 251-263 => -0.05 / -0.03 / 0.018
